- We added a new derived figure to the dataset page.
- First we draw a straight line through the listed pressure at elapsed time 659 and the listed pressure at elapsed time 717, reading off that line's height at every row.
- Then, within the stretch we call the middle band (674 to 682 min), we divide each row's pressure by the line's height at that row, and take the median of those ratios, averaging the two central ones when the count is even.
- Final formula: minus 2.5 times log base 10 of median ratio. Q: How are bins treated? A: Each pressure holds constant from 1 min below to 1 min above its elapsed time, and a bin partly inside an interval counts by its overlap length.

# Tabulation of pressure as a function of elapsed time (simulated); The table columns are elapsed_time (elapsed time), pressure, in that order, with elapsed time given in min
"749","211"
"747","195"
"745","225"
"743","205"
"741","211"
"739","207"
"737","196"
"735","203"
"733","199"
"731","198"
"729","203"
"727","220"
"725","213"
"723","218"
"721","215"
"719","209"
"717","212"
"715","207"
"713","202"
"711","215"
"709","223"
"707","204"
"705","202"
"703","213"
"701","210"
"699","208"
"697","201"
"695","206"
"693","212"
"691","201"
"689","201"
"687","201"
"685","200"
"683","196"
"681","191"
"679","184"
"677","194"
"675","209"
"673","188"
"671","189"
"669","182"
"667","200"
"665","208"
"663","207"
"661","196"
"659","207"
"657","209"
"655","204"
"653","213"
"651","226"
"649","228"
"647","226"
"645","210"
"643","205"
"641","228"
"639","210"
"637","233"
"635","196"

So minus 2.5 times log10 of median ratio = 0.09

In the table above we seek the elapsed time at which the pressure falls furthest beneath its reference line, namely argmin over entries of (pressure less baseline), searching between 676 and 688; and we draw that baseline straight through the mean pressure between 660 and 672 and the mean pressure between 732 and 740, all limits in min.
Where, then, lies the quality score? 679 min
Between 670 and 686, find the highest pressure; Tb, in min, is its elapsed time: 675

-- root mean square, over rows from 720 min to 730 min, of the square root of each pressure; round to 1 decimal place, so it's 14.6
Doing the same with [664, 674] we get 13.9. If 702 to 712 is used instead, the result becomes 14.5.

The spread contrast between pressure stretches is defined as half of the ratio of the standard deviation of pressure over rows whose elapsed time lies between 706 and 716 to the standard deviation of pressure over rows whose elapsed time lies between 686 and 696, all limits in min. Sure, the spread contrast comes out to 0.9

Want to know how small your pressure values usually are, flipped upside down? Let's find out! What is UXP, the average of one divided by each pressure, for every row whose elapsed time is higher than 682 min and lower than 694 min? 0.0050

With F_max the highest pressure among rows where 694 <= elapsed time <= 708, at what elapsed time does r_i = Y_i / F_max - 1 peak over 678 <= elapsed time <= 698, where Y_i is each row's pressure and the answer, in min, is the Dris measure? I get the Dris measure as 693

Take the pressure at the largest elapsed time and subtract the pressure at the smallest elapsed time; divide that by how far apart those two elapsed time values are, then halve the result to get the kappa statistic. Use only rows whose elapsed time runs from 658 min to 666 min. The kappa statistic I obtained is 0.1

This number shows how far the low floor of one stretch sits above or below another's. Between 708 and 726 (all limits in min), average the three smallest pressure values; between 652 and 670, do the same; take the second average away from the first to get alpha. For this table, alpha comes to 13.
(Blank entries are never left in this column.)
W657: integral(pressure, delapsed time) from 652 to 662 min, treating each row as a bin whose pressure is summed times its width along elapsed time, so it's 2058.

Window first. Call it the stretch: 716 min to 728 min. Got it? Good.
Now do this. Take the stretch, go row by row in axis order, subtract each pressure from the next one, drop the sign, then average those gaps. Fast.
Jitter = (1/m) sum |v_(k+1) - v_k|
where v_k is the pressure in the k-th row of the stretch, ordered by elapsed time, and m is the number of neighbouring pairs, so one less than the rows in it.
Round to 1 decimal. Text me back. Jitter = 4.8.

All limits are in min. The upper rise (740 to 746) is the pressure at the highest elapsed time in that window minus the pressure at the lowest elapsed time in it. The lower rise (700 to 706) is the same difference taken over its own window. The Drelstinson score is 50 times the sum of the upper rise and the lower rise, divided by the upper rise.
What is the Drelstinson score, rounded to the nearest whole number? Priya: 21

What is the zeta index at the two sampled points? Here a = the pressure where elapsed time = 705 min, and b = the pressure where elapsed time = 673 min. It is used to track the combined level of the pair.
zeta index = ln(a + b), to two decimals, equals 5.97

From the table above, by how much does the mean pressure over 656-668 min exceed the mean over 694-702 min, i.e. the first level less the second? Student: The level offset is -2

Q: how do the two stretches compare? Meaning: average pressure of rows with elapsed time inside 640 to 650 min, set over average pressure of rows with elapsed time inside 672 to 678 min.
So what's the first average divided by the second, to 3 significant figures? 1.11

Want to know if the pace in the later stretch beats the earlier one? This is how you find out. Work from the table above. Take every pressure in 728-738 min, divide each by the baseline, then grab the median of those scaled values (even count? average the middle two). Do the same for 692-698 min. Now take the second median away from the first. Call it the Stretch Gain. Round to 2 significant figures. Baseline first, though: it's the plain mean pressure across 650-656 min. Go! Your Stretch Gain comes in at -0.033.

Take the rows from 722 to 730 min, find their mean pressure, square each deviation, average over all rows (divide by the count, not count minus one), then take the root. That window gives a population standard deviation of 7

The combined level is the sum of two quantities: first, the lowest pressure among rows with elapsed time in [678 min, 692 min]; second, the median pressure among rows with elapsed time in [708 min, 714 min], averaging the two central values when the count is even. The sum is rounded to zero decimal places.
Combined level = 399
